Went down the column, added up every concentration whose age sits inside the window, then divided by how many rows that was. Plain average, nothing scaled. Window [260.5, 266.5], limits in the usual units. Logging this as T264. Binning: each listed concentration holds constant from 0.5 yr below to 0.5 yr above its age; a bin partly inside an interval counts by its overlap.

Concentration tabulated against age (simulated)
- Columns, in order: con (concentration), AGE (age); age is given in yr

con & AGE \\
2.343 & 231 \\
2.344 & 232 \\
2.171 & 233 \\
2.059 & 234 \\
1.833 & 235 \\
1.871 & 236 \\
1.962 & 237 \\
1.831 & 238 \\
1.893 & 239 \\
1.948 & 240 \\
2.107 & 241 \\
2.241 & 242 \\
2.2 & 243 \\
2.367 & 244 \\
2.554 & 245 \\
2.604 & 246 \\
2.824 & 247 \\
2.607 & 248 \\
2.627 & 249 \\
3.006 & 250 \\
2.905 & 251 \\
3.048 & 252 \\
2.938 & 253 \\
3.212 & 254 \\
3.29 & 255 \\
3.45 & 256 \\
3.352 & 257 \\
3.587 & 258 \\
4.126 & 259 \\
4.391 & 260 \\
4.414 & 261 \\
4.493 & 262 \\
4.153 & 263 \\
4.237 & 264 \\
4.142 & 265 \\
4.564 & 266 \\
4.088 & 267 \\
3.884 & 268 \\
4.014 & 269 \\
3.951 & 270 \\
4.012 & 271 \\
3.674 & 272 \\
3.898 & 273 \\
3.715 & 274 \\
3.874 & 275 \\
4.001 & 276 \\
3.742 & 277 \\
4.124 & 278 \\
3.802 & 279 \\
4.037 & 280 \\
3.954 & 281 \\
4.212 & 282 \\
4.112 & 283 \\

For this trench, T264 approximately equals 4.3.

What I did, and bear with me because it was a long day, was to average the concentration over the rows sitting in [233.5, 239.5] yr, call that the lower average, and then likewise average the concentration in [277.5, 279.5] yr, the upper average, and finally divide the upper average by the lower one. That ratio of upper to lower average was 2.1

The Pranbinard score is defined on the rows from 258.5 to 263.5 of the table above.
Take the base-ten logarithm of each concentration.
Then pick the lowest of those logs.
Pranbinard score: 0.62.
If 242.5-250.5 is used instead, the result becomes 0.34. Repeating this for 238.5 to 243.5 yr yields 0.28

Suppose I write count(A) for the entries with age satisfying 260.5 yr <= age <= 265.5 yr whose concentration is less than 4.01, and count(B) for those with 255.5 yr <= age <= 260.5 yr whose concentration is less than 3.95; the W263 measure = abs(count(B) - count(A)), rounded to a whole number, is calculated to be 3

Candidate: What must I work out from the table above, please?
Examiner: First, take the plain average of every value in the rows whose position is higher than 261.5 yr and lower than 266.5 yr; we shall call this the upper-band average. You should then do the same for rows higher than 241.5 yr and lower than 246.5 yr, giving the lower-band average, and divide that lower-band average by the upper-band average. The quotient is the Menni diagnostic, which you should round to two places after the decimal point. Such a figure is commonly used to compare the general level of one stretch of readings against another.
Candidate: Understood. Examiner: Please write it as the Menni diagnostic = 0.55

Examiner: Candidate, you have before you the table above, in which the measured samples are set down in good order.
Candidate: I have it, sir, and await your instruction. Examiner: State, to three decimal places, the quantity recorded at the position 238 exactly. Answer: 1.831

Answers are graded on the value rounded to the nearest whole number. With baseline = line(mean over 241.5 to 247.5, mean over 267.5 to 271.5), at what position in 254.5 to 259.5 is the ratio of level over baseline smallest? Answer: 257 yr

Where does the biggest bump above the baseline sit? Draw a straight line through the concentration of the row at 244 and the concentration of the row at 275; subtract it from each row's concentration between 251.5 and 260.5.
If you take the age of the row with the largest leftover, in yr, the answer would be 260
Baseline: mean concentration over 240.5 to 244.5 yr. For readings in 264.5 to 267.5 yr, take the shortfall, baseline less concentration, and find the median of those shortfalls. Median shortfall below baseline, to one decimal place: -1.9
